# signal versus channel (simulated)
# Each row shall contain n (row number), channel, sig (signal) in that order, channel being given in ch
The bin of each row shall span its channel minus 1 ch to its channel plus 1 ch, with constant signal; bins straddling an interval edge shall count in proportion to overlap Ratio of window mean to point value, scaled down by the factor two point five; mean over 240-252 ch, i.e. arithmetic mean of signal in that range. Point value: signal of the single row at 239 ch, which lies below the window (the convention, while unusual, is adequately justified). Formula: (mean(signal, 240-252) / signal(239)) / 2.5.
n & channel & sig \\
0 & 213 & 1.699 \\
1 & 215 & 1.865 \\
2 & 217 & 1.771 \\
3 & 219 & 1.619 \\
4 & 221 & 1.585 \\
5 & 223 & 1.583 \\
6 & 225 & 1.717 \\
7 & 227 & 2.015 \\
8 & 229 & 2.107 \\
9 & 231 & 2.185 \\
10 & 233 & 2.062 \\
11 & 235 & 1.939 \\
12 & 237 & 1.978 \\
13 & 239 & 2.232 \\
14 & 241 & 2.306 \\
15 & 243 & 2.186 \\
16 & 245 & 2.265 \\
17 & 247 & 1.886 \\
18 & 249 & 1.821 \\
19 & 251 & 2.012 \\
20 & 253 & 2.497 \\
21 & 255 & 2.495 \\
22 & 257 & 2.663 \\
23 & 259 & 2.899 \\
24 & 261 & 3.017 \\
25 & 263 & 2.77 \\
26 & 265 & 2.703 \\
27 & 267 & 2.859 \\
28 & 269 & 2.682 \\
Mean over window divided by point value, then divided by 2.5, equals 0.37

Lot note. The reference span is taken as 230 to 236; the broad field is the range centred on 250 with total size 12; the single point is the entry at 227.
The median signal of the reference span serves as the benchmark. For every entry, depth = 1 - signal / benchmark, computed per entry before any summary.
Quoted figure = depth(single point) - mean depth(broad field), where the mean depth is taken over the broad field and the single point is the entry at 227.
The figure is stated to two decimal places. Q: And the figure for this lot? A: 0.07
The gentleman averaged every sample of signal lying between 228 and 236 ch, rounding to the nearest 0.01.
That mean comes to 2.07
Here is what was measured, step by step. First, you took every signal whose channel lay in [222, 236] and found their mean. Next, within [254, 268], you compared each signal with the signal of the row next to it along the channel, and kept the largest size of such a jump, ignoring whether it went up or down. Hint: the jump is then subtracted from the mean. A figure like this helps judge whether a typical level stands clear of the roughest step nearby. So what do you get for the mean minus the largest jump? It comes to 1.7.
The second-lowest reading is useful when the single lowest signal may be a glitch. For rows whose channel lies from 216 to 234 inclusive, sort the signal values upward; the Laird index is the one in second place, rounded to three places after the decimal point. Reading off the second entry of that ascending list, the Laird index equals 1.585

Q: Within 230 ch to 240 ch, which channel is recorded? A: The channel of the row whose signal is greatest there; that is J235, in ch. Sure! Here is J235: 239 ch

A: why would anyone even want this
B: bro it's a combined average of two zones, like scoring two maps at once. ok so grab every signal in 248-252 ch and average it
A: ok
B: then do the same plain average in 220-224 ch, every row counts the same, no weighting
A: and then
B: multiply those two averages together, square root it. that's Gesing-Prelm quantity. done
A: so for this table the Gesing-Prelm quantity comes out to 1.7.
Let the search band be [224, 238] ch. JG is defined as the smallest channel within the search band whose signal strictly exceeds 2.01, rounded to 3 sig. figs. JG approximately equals 227 ch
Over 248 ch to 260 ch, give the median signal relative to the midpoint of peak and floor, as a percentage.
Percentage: 106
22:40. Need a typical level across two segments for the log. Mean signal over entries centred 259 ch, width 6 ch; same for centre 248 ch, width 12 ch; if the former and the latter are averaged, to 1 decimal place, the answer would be 2.5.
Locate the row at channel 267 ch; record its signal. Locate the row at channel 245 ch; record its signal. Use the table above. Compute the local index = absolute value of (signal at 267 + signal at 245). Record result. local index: 5.12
